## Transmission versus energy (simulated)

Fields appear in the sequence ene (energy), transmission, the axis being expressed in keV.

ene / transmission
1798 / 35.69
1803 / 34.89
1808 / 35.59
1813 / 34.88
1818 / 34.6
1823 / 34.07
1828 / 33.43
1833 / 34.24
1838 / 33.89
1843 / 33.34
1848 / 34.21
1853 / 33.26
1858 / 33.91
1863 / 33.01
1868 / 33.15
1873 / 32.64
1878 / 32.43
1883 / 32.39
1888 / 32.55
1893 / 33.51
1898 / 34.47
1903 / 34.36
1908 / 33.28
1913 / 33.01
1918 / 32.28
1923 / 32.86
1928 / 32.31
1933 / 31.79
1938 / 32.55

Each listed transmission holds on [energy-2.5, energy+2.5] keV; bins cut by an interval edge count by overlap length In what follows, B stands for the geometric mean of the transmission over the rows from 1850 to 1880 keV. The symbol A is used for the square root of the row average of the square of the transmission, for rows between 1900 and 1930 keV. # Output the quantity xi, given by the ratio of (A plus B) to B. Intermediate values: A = 33.0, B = 33.06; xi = 2.00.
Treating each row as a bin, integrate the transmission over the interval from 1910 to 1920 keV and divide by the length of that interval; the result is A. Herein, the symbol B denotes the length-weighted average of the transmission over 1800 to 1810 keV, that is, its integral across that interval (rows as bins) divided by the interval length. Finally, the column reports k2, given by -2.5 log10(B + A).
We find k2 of -4.58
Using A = 32.7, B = 35.2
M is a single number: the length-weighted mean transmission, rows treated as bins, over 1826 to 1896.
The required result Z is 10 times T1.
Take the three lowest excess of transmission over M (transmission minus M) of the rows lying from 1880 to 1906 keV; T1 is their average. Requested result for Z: -4.7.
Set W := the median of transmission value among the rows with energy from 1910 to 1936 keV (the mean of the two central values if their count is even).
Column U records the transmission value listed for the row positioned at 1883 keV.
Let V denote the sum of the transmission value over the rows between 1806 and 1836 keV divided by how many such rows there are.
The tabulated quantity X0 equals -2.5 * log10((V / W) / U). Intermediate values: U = 32.39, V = 34.5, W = 32.3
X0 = 3.71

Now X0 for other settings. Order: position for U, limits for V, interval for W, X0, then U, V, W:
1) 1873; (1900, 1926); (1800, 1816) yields 3.84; 32.64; 33.2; 34.9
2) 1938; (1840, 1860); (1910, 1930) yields 3.75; 32.55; 33.7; 32.6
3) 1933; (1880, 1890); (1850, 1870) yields 3.78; 31.79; 32.5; 33.2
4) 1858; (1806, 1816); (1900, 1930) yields 3.75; 33.91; 35.2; 32.9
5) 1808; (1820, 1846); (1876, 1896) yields 3.84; 35.59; 33.8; 32.5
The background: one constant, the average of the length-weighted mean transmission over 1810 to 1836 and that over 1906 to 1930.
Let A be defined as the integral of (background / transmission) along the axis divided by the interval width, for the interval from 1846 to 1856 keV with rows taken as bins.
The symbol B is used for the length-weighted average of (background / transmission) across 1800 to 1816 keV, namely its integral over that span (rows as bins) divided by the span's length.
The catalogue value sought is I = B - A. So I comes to -0.040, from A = 0.99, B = 0.95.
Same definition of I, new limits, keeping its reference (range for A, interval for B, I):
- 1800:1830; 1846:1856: 0.025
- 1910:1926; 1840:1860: -0.029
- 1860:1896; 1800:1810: -0.069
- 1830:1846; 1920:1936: 0.046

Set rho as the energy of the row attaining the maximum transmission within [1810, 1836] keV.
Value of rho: 1813 keV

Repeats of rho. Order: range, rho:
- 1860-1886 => 1868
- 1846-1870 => 1848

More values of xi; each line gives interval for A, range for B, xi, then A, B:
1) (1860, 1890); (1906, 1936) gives 2.00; 32.7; 32.58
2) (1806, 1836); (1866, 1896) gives 2.05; 34.5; 32.78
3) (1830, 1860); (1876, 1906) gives 2.02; 33.8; 33.27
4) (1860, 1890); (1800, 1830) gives 1.95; 32.7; 34.57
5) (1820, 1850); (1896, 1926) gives 2.01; 33.9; 33.37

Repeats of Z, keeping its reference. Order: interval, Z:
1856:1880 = -6.0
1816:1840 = 5.1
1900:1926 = -5.7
